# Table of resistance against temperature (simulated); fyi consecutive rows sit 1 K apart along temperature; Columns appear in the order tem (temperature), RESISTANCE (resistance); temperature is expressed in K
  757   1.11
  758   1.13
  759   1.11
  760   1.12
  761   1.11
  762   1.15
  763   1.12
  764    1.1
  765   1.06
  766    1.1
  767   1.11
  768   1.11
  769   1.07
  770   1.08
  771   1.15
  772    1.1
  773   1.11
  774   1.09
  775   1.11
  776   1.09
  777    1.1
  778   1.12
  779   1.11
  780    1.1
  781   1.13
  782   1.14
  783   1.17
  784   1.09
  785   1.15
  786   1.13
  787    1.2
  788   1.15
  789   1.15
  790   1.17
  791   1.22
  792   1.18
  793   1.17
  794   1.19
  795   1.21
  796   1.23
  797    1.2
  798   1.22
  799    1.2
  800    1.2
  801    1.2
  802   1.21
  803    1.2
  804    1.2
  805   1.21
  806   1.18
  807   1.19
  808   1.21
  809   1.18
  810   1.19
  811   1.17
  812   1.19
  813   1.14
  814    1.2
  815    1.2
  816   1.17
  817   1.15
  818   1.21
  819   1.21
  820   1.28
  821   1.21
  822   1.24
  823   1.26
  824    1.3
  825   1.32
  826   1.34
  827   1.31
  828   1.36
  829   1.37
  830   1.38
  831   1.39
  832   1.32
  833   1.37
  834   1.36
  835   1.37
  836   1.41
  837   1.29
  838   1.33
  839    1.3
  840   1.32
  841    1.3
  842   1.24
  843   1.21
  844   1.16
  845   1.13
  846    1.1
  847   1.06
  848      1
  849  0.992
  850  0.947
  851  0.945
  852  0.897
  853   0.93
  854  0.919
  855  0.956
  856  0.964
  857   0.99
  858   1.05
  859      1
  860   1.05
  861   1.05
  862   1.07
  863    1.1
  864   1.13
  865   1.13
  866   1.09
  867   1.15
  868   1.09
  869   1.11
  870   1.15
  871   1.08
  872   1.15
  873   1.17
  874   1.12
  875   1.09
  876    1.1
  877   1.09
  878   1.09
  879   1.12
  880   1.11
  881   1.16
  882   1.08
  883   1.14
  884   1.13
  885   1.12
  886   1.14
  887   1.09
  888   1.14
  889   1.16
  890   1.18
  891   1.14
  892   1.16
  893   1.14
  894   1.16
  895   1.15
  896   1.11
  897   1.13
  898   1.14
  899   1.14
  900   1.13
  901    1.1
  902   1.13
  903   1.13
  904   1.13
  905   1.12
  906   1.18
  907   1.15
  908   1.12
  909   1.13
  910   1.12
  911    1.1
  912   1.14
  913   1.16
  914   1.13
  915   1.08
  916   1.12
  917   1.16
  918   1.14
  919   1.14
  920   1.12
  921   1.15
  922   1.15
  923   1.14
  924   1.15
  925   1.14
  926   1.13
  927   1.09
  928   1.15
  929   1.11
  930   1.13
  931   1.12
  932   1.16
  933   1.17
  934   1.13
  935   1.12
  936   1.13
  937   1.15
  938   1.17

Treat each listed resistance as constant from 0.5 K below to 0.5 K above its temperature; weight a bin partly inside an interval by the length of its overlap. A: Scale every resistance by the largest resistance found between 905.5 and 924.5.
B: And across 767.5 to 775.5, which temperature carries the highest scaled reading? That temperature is 771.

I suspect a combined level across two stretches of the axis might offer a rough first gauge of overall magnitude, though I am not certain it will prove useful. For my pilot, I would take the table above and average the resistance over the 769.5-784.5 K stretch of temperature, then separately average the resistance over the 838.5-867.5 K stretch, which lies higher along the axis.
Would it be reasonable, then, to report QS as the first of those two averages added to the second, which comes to 2.19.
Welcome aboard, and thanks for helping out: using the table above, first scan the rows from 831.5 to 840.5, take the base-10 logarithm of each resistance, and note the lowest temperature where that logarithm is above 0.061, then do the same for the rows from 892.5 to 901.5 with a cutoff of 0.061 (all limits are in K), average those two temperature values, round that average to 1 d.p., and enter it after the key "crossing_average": 863.0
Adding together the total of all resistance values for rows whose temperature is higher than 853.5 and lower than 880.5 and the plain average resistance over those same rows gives 30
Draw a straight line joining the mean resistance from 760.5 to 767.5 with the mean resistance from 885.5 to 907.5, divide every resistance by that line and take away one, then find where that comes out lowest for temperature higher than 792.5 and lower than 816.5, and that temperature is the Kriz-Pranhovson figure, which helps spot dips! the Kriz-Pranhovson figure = 813 K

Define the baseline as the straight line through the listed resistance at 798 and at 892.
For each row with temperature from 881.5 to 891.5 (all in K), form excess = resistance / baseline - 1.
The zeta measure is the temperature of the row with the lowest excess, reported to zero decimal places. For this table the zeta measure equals 882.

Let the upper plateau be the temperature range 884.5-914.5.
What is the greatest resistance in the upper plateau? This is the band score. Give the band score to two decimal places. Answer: 1.18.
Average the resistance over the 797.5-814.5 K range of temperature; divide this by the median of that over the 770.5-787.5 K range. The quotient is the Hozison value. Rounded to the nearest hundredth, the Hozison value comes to 1.08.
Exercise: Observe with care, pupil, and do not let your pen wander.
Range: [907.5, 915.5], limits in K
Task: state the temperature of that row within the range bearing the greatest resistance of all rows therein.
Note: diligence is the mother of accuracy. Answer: 913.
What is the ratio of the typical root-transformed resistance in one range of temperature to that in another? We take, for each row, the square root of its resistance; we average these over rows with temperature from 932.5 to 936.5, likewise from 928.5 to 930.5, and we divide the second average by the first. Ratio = 0.99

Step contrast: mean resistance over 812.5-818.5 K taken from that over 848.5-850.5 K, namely -0.21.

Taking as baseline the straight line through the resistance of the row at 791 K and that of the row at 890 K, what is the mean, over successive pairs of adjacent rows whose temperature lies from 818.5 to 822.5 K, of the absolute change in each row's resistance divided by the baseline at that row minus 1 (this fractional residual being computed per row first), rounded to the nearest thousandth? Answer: 0.047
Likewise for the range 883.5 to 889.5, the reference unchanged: 0.025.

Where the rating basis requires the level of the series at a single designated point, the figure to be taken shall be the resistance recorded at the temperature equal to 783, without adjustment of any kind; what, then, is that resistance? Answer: 1.17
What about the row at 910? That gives 1.12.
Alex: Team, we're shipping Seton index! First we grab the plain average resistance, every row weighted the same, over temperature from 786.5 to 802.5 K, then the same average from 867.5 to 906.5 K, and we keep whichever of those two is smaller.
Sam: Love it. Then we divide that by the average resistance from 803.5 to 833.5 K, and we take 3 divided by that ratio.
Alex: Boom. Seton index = 3.32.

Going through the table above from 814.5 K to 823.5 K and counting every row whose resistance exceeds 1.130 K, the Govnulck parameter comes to 9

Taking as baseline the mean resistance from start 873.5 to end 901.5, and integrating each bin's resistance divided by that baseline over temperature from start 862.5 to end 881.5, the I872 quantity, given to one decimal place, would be 18.8 K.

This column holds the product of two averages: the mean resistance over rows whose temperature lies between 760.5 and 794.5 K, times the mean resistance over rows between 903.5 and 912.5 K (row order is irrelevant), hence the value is 1.28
